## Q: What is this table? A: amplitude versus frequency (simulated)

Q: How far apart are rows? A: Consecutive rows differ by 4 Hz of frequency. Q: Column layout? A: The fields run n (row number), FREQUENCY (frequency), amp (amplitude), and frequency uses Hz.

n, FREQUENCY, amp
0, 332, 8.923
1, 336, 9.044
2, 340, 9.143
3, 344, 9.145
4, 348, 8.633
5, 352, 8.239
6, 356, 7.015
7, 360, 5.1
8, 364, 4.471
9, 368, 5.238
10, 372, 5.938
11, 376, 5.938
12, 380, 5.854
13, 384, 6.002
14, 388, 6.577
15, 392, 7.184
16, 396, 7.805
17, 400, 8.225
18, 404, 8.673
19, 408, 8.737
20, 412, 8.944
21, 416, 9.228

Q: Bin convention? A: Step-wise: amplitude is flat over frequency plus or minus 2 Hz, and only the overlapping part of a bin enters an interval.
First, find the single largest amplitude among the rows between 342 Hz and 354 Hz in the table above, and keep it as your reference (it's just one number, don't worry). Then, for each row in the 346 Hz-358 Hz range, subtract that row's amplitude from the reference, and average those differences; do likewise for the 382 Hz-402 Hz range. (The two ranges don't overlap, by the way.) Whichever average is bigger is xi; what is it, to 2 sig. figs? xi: 2.0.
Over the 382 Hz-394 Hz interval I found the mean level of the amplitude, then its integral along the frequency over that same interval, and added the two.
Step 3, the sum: 86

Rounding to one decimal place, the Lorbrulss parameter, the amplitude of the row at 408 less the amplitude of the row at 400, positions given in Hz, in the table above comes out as 0.5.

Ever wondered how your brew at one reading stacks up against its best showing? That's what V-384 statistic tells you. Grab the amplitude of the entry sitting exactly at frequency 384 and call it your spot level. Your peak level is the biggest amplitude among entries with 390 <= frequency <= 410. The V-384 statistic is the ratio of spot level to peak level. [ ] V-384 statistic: 0.69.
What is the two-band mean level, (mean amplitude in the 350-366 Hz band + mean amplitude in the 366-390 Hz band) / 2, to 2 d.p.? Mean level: 6.07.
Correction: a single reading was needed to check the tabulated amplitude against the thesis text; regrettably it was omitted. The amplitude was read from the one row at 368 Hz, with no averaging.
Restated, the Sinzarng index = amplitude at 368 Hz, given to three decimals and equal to 5.238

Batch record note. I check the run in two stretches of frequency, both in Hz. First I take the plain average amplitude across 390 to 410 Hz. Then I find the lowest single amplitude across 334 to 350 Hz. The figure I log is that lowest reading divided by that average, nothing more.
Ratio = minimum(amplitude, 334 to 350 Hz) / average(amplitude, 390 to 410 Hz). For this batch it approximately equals 1.06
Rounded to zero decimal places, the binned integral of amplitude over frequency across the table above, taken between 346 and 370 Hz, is 155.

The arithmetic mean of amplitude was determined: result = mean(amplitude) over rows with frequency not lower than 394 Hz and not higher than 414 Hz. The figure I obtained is 8.5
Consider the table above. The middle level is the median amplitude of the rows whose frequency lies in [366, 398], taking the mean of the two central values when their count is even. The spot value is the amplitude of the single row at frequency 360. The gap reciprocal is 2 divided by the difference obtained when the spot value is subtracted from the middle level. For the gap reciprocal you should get 2.3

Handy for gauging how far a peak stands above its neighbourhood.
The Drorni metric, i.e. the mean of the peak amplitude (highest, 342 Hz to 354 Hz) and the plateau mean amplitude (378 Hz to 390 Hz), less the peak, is -1.5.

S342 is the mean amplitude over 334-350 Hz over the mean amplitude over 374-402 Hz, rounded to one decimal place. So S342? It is 1.3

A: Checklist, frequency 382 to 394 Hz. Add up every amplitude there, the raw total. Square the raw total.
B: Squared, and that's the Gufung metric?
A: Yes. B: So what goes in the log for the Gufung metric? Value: 391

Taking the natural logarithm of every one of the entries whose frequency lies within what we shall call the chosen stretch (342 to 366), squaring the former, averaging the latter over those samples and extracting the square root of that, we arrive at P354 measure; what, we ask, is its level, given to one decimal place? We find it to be 1.9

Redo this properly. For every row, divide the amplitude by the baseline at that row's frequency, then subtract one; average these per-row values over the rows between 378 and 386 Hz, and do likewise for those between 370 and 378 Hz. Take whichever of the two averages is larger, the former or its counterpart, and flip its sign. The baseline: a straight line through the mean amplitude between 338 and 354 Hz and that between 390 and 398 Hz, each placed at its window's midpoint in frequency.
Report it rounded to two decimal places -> 0.24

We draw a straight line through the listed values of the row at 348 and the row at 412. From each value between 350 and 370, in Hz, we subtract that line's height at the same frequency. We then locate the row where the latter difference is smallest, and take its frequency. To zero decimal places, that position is 364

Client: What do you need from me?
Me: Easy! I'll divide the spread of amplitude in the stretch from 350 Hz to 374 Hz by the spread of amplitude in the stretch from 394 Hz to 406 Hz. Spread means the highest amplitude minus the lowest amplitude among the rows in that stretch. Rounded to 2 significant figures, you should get 4.3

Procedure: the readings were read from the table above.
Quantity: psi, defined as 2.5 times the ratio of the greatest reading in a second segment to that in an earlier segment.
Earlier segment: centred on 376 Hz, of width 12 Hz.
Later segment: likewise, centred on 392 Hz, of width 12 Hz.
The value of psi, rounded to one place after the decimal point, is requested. 3.3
